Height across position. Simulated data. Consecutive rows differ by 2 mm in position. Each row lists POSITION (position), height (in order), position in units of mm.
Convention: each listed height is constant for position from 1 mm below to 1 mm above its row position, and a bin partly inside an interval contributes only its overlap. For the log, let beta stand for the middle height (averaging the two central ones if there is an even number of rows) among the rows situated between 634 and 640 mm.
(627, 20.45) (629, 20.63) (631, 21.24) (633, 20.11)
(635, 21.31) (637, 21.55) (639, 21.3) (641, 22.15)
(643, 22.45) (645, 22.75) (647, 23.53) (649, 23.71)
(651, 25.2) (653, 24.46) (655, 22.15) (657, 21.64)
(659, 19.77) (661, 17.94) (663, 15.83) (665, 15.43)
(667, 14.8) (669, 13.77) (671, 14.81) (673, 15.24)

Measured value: 21.3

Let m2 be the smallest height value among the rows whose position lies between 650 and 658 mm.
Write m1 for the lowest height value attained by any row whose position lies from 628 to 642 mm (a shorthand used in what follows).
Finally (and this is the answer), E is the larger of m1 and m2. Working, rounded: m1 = 20.11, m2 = 21.64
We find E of 21.6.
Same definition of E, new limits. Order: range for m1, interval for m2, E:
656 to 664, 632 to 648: 20.1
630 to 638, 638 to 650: 21.3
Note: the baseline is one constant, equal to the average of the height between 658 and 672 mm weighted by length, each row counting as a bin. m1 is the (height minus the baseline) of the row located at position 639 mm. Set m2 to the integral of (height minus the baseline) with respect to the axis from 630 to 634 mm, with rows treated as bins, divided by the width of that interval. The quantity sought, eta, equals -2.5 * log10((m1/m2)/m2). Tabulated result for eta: 1.5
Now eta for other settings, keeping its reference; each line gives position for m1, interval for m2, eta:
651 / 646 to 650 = 2.0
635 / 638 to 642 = 2.0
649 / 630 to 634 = 1.1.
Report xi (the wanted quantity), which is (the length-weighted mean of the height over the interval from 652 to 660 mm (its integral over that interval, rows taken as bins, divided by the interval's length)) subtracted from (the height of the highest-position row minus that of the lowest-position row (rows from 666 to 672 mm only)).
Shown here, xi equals -22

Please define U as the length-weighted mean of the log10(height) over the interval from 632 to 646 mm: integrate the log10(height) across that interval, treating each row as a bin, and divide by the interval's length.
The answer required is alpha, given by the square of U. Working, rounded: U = 1.34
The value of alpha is 1.78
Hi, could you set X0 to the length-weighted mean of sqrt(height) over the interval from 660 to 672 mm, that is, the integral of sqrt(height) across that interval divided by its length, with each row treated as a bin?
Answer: 3.92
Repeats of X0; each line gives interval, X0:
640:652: 4.83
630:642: 4.61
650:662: 4.67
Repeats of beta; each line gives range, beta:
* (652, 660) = 21.9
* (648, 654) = 24.5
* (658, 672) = 15.4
